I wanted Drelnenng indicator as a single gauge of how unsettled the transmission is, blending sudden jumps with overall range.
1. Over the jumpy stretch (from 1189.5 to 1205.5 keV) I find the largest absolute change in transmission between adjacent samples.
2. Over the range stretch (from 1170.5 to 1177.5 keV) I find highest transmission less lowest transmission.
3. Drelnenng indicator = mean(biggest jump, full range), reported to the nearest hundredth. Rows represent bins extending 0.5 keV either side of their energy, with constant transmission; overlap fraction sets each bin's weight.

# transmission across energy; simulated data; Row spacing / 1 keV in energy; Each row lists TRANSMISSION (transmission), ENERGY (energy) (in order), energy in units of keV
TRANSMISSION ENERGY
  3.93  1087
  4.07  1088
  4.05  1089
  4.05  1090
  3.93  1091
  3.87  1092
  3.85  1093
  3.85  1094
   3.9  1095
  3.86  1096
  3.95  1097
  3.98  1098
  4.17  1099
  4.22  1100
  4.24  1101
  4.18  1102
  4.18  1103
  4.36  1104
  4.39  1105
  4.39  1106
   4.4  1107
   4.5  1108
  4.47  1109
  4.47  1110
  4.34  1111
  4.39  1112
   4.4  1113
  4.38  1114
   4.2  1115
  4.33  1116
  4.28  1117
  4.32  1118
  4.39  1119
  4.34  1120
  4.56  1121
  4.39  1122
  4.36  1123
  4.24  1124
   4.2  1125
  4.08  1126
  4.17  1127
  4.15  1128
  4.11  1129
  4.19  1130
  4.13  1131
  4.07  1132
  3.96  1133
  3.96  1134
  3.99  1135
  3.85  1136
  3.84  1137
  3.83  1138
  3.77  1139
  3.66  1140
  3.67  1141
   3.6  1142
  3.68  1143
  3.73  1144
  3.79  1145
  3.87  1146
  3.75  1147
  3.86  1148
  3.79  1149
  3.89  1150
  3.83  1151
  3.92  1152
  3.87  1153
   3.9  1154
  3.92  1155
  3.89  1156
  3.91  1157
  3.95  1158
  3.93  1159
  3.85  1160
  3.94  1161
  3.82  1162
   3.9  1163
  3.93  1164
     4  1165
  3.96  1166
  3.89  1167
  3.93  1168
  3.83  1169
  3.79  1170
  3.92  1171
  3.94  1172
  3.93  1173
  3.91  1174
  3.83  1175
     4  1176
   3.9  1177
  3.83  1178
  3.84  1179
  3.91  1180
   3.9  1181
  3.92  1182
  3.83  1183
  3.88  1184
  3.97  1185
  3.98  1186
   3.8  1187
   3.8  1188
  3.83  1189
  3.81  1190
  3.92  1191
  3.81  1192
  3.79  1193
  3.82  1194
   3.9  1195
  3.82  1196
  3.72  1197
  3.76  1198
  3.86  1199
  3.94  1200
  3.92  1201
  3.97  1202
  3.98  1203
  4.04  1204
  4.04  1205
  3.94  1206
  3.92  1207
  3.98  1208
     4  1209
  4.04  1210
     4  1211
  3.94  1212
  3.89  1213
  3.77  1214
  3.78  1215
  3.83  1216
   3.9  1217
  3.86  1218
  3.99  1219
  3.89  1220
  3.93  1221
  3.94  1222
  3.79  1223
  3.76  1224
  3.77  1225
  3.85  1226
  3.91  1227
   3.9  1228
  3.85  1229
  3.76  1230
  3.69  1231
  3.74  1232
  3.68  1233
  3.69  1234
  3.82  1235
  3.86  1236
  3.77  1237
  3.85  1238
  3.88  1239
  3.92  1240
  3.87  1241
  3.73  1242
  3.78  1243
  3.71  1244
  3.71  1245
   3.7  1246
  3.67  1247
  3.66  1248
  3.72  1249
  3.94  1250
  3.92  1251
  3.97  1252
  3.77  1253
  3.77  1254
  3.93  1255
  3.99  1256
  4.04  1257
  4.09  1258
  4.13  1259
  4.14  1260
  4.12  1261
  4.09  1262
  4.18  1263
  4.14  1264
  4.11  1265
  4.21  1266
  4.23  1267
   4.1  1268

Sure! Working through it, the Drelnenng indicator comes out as 0.14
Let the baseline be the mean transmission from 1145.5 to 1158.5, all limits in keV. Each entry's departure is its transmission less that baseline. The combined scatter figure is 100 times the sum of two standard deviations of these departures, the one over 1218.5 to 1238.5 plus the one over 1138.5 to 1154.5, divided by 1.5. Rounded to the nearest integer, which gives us 12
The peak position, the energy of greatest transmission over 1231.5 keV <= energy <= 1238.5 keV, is 1236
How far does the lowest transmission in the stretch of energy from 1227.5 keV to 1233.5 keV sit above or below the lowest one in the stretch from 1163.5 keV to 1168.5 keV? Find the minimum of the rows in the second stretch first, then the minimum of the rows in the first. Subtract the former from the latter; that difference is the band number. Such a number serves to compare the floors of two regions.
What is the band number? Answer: -0.21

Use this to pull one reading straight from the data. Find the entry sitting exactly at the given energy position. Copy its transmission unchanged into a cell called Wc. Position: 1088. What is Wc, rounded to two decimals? 4.07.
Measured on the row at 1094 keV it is 3.85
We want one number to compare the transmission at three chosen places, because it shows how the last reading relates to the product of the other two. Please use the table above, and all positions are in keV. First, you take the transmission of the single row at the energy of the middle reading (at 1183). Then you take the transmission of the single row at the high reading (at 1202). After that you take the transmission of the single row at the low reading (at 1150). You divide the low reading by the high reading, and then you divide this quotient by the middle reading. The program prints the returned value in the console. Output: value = 0.256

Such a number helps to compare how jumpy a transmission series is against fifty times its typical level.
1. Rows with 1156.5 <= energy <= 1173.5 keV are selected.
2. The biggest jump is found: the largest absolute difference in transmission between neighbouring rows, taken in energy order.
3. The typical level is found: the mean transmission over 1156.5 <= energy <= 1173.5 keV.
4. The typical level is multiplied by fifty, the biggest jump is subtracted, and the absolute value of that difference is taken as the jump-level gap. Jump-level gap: 195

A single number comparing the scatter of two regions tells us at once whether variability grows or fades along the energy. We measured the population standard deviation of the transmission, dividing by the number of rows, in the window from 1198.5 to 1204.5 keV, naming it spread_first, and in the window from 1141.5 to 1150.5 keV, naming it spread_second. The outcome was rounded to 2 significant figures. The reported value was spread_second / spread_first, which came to 1.6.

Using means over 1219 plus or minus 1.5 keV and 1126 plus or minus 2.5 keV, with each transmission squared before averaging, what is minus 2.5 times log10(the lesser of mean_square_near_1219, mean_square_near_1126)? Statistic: -2.96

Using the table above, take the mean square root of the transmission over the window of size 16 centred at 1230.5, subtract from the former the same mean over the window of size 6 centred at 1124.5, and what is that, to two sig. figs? -0.11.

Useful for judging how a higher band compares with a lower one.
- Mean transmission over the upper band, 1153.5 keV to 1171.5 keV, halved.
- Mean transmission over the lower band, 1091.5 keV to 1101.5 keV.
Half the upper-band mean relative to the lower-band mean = 0.489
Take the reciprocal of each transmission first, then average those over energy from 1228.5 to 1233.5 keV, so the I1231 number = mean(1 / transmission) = 0.267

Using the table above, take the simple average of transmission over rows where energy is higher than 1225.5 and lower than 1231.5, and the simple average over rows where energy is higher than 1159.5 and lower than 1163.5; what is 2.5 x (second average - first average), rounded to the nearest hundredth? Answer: 0.13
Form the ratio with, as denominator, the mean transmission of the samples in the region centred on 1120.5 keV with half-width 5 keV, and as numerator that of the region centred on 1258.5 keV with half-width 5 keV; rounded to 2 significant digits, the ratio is 0.93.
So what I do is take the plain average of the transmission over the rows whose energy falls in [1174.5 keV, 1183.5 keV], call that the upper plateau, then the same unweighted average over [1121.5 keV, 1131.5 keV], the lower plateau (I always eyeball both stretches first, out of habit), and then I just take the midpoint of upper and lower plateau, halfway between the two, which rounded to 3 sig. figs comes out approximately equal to 4.04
